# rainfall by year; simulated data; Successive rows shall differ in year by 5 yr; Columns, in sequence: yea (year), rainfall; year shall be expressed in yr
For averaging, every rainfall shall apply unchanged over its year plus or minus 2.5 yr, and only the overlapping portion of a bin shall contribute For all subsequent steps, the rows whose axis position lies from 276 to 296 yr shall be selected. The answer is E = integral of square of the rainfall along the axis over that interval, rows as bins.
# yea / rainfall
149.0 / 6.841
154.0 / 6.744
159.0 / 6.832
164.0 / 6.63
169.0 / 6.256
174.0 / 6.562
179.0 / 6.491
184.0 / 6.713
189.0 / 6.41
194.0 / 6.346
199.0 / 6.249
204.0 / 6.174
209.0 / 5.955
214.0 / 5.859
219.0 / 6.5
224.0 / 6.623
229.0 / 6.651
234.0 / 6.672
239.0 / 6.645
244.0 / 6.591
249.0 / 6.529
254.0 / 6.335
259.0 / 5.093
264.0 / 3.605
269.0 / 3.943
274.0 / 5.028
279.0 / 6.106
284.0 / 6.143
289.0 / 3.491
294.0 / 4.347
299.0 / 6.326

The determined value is 534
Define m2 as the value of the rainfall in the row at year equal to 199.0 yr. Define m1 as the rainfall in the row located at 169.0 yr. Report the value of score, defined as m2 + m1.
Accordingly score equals 12.5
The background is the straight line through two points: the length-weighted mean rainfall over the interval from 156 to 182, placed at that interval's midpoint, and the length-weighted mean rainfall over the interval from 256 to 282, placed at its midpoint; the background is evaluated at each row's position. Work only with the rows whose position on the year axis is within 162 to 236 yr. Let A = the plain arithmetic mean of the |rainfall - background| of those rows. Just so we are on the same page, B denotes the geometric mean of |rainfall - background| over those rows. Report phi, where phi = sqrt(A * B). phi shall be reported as 0.3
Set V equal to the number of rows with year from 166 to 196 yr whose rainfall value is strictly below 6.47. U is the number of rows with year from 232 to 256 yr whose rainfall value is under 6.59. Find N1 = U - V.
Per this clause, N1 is -1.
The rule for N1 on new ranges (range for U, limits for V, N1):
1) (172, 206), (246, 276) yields 1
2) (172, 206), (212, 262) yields 3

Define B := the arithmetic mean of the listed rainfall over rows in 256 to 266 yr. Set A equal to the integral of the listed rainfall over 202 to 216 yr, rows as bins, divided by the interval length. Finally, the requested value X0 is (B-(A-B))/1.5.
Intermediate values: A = 6.0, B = 4.35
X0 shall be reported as 1.8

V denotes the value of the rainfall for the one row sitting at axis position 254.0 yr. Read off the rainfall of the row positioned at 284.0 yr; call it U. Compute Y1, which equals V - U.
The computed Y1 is 0.2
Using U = 6.143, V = 6.335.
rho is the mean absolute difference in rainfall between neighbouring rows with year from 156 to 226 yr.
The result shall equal 0.2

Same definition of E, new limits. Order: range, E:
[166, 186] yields 846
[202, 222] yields 754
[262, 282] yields 468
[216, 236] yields 869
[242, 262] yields 745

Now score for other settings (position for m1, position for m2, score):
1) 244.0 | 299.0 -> 12.9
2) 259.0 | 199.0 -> 11.3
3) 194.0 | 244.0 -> 12.9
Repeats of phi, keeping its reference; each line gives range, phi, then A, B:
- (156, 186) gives 0.1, 0.17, 0.1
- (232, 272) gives 1.0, 1.10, 0.9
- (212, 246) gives 0.9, 0.99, 0.8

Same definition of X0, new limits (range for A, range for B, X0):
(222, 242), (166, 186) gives 4.2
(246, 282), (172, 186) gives 5.3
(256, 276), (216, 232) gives 5.8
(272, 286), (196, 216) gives 4.2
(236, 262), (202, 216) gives 3.9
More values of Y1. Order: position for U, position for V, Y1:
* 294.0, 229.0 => 2.3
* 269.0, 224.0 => 2.7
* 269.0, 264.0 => -0.3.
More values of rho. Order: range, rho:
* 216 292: 0.6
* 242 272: 0.7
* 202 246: 0.2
